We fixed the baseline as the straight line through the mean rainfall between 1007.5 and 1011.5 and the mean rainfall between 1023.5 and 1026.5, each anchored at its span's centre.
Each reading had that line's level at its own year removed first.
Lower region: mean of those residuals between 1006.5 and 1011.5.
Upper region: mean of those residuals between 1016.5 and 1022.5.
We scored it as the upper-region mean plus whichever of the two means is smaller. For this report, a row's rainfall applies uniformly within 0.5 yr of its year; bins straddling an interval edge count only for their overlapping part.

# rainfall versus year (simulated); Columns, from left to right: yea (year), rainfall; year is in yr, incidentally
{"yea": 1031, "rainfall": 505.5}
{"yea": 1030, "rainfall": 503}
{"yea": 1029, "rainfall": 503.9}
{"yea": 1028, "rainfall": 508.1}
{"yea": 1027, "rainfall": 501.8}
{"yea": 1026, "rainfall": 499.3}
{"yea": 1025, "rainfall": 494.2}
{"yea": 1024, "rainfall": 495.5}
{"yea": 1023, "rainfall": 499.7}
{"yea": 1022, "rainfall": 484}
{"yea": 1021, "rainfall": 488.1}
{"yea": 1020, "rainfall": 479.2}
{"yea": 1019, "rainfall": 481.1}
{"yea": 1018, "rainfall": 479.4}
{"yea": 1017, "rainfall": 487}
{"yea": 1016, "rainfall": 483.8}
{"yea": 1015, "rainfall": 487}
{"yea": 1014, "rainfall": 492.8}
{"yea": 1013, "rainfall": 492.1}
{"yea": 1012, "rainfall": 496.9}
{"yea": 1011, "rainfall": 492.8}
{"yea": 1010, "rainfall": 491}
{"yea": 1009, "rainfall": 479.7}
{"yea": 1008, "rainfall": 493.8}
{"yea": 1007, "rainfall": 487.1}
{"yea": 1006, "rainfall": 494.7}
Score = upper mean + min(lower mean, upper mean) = -21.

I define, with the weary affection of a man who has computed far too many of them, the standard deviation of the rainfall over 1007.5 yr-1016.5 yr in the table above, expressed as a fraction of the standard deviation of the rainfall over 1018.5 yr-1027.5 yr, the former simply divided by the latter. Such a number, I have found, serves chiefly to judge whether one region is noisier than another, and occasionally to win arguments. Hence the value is 0.64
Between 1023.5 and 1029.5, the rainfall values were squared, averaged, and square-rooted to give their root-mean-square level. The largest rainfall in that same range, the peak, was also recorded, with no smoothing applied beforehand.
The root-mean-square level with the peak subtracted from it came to -7.6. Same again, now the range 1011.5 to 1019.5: -9.4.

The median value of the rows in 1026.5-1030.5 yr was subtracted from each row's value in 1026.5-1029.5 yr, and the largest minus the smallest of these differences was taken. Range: 6.3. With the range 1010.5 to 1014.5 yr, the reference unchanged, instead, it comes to 4.8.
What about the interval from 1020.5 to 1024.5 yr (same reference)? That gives 15.7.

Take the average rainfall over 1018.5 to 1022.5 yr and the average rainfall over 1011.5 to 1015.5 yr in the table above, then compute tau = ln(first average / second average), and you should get -0.019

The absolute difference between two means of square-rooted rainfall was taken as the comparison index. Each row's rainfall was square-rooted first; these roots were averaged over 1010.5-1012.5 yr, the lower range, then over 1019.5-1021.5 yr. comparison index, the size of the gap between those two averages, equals 0.25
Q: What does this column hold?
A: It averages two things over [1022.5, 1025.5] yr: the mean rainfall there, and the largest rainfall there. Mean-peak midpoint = 498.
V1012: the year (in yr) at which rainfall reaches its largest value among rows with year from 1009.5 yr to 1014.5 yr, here 1012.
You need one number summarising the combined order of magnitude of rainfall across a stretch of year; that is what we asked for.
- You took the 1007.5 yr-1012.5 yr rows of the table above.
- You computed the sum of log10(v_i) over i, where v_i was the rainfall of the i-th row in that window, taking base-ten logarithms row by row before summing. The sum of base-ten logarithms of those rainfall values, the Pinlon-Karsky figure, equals 13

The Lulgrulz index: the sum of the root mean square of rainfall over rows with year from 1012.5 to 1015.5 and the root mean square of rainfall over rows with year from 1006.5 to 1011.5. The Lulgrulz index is 980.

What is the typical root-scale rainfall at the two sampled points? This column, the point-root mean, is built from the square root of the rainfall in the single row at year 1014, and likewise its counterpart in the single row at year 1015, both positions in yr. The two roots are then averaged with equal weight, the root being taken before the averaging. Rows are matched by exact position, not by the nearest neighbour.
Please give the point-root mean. 22.1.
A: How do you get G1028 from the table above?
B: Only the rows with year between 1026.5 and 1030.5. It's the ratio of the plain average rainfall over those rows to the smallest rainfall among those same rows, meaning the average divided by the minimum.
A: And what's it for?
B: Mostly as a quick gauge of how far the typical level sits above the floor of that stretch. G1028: 1.00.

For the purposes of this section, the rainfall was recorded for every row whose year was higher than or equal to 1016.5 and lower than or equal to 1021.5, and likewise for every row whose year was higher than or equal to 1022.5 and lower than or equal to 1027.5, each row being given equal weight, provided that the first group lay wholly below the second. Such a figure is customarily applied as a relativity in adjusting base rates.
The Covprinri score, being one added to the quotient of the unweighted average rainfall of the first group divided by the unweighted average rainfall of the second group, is 1.970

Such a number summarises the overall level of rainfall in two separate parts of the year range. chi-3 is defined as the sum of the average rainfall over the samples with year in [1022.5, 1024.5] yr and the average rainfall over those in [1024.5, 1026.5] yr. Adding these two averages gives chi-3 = 994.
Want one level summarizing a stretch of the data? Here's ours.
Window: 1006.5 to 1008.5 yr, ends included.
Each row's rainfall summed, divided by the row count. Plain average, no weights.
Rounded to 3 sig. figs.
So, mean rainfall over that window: 490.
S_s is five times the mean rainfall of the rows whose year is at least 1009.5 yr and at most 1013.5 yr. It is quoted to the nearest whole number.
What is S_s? 2466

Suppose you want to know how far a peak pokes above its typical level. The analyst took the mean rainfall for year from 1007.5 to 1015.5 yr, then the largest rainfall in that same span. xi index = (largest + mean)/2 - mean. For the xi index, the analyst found 3.1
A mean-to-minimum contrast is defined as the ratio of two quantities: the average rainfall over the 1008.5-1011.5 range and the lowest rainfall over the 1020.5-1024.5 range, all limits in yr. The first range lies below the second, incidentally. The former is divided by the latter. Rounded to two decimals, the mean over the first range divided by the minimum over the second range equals 1.01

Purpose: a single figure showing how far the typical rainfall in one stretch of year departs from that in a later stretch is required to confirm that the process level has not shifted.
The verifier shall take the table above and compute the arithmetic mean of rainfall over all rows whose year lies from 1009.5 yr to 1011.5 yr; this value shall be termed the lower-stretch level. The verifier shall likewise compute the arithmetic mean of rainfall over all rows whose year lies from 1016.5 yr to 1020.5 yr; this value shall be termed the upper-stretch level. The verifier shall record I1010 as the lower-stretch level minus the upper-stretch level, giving 10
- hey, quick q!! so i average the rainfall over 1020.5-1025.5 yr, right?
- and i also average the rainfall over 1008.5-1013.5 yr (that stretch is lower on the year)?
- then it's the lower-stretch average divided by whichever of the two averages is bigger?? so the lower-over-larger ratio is 1.00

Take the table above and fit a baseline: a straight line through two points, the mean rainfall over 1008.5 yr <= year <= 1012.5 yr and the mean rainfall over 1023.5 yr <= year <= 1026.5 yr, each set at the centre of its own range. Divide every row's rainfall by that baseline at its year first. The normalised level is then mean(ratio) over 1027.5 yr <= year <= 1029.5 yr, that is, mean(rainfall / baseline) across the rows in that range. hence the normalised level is 1.02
